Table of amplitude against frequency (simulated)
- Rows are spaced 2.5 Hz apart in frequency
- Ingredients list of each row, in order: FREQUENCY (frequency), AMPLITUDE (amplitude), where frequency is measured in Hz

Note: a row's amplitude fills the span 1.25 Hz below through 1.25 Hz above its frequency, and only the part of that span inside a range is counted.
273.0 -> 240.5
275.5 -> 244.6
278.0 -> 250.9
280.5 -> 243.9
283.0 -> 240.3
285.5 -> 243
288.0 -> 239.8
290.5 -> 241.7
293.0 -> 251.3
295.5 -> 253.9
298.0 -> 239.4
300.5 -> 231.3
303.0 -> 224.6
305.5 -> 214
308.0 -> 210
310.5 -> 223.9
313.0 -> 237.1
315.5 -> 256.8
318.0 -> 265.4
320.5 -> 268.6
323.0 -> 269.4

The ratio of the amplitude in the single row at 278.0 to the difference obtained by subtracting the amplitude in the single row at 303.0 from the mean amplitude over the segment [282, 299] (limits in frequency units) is 13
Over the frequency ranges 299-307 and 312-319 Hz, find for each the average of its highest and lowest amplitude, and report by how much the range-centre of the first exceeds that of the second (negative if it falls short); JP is -29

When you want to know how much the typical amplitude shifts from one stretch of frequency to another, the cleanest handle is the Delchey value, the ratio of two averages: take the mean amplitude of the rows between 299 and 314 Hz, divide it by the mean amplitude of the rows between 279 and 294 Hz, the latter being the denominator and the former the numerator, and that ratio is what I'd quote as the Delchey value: 0.92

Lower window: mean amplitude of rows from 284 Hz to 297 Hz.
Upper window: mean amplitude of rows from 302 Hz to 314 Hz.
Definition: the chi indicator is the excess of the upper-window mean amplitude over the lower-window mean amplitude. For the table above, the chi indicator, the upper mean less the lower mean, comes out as -24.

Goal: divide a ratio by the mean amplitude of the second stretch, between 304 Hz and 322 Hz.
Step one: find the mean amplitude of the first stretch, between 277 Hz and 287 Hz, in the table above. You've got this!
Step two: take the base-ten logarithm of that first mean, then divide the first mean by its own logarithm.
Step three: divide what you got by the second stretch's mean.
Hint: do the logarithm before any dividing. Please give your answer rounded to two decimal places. 0.43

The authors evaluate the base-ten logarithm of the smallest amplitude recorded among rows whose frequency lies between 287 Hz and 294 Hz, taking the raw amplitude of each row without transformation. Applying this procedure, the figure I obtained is 2.38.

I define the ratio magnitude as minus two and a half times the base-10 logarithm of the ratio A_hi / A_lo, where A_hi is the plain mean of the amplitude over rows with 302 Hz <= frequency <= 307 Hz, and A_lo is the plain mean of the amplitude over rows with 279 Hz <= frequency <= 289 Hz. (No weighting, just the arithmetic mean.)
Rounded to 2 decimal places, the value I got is 0.11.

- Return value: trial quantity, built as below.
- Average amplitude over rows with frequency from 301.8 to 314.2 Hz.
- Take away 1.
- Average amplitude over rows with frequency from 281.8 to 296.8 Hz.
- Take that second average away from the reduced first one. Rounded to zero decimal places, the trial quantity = -24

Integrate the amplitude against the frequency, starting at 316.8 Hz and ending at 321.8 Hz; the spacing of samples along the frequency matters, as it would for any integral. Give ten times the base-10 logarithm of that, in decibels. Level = 31.3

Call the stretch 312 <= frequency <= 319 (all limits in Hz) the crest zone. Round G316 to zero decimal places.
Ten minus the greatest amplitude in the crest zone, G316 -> -255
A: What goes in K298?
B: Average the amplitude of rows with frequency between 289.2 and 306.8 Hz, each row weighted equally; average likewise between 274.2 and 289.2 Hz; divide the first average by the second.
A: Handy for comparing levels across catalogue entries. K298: 0.97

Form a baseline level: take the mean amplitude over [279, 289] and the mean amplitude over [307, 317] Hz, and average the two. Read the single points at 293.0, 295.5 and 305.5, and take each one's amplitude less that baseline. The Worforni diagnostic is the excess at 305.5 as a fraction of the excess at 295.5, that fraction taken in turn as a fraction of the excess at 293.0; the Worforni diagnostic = -0.1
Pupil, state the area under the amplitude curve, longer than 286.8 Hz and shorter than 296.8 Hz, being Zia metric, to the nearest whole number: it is 2467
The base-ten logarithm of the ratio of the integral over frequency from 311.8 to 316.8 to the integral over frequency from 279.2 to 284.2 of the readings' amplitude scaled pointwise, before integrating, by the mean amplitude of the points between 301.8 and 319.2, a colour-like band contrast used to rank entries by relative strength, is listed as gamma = 0.009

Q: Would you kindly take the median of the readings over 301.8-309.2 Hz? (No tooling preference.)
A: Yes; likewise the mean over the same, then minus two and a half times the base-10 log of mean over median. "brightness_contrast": -0.011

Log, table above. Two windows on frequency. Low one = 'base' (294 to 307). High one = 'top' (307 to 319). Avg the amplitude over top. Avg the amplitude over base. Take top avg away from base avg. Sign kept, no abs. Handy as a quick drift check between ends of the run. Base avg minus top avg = -6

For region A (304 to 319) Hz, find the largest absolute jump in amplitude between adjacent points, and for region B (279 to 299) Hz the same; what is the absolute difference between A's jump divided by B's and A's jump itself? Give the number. 18.3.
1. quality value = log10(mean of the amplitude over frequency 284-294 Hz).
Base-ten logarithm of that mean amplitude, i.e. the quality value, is 2.39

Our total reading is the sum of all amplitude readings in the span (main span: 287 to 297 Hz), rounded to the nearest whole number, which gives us 987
